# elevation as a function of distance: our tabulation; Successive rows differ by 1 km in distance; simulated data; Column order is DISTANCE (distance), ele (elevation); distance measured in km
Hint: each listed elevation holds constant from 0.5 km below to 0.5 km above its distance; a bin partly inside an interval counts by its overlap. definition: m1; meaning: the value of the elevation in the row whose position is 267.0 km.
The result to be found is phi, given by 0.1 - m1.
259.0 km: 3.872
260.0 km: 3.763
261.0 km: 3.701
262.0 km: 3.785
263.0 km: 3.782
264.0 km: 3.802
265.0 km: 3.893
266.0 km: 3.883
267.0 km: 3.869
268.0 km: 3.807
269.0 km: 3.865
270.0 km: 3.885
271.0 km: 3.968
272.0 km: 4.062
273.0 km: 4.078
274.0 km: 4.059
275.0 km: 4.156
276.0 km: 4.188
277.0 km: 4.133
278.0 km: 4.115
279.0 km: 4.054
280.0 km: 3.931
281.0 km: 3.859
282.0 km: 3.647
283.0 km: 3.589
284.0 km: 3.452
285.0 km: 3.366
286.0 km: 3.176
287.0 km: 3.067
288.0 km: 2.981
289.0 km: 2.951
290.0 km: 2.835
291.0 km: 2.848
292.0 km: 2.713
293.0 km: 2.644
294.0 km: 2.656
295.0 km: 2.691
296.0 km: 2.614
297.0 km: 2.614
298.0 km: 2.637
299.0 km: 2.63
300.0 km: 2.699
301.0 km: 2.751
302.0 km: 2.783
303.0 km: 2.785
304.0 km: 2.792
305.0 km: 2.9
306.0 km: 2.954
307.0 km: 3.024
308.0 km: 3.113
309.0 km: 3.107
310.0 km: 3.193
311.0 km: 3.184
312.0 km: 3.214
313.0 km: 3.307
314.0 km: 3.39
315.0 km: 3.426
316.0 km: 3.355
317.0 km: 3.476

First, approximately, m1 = 3.869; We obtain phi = -3.8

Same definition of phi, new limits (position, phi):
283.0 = -3.5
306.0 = -2.9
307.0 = -2.9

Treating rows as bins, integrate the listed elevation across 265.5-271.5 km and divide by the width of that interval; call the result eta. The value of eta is 3.9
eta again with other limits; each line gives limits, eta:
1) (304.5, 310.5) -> 3.0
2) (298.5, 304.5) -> 2.7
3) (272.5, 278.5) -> 4.1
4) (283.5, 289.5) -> 3.2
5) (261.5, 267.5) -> 3.8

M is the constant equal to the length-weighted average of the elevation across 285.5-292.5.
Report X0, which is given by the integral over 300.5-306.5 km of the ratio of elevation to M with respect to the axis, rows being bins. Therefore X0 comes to 5.8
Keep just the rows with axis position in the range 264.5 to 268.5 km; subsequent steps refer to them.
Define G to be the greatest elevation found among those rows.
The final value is 3.893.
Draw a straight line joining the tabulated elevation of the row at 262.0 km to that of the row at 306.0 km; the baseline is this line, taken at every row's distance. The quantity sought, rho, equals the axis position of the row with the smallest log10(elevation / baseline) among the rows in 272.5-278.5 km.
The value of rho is 273.0 km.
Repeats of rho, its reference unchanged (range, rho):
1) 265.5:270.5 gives 268.0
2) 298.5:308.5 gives 299.0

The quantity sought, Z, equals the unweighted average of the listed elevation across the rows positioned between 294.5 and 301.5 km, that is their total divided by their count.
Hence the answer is 2.7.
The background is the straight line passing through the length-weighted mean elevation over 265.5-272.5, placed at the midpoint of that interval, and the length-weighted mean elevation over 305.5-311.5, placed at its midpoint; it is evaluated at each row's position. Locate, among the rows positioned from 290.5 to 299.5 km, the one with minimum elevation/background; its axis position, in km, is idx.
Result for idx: 293.0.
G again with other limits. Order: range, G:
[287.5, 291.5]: 2.981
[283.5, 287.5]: 3.452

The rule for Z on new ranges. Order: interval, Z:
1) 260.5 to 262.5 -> 3.7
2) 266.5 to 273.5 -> 3.9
